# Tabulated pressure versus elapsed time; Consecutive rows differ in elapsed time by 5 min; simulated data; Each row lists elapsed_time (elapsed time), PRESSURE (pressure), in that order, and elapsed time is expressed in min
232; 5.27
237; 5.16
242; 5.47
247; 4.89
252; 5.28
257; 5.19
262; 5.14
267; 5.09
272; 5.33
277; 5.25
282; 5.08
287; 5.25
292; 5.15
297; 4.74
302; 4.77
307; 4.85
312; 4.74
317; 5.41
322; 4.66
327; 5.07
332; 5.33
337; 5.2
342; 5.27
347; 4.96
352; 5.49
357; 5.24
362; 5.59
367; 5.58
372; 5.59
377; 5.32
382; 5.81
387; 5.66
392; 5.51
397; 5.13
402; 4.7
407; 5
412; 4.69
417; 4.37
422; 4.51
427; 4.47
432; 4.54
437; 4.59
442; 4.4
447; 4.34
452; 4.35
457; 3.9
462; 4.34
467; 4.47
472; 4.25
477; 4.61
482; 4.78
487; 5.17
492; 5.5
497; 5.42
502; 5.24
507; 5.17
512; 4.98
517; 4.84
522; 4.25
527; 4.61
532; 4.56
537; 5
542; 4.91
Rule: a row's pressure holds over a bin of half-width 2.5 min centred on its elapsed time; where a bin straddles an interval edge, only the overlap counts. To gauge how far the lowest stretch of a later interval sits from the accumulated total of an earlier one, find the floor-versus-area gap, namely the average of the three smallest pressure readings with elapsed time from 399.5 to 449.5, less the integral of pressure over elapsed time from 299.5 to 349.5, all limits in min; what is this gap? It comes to -247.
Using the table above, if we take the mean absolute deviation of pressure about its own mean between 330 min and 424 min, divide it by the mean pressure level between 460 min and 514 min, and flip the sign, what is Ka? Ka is -0.067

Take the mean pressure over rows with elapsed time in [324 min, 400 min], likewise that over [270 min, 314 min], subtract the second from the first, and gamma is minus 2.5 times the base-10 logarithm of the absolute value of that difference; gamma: 1.1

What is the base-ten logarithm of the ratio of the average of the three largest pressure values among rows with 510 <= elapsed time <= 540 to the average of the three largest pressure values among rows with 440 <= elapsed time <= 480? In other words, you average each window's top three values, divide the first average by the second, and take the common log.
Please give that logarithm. 0.04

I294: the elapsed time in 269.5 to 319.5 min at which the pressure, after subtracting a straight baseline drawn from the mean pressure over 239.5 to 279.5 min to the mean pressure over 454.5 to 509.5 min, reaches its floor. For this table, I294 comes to 297 min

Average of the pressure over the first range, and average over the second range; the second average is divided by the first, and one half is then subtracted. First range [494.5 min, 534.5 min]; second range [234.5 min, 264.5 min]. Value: 0.56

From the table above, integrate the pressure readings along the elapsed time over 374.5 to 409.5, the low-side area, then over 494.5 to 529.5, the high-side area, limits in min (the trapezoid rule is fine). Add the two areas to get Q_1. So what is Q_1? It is 358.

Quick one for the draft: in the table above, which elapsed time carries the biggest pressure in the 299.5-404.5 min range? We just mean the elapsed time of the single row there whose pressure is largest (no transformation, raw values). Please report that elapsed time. 382 min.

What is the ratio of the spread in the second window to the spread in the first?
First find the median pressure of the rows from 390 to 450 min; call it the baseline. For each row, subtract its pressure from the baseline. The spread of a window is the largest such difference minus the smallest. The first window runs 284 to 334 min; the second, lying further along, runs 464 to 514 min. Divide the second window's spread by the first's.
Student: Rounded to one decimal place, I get 1.7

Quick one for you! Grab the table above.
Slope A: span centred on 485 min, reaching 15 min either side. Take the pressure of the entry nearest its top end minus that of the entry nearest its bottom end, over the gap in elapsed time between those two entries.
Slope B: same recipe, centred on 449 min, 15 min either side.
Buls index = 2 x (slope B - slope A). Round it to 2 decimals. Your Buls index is -0.11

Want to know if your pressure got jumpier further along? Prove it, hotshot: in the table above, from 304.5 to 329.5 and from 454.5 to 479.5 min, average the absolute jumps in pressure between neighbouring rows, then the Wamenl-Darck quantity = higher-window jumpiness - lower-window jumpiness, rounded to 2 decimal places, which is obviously -0.20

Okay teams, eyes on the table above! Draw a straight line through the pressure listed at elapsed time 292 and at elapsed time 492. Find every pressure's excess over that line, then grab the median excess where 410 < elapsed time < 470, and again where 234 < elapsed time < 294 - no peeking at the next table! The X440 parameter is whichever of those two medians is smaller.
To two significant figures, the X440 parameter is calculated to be -0.99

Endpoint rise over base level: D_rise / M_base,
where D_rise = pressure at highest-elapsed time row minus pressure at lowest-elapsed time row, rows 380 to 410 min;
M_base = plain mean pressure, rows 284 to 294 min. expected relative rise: -0.156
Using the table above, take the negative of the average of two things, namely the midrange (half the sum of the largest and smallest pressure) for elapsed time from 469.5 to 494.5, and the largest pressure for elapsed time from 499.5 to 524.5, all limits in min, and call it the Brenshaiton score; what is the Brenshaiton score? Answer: -5.1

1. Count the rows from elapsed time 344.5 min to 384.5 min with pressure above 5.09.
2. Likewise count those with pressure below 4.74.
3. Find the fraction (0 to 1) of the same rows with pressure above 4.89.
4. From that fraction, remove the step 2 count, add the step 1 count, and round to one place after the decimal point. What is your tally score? 8.0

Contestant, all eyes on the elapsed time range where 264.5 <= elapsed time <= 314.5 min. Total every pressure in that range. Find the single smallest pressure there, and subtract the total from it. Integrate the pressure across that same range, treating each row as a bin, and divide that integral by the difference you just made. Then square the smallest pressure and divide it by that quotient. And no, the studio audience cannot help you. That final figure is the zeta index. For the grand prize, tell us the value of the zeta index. -4.1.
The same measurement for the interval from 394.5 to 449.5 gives -3.4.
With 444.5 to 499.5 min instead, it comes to -2.8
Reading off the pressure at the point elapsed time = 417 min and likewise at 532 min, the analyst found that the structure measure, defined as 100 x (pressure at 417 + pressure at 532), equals 893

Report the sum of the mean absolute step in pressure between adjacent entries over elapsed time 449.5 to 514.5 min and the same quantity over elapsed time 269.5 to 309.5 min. 0.399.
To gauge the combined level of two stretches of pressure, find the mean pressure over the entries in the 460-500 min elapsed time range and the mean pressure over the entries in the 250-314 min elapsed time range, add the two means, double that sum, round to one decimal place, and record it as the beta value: 19.8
